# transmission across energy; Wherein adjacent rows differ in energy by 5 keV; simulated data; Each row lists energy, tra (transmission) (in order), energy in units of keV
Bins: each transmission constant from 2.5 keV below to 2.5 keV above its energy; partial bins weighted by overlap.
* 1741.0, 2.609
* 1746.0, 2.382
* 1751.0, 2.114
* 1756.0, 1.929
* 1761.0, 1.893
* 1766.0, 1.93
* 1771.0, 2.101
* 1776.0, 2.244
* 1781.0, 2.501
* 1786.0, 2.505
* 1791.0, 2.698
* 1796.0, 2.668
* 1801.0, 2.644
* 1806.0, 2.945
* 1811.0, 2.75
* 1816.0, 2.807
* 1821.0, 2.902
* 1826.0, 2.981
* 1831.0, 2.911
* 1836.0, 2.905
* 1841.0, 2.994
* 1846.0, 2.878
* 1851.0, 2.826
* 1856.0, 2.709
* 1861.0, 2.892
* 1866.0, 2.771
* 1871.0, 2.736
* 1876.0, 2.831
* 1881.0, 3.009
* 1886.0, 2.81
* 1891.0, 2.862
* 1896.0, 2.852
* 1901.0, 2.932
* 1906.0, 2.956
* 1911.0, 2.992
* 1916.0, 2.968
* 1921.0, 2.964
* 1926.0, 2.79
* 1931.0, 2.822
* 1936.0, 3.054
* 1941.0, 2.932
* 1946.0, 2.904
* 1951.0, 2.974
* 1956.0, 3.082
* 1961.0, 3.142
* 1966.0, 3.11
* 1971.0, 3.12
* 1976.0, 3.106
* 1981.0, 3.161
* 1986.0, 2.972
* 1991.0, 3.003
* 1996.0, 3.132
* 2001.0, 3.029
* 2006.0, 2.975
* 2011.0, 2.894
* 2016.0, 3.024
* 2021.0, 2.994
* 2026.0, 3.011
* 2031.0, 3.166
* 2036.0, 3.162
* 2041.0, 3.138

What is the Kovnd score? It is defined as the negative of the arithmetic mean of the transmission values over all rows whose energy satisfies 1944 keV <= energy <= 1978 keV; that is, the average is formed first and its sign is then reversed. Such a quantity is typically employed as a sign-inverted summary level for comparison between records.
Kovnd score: -3.06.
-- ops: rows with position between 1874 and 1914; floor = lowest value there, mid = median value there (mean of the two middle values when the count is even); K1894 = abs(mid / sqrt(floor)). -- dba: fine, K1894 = 1.73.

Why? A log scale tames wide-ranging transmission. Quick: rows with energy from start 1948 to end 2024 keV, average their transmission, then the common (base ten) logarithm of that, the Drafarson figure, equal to 0.484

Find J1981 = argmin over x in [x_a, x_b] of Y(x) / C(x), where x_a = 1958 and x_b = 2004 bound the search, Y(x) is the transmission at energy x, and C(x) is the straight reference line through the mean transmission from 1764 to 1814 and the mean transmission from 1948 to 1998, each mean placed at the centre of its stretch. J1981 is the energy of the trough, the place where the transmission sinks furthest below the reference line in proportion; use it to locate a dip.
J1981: 1986.0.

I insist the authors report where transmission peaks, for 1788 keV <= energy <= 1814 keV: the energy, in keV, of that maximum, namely 1806.0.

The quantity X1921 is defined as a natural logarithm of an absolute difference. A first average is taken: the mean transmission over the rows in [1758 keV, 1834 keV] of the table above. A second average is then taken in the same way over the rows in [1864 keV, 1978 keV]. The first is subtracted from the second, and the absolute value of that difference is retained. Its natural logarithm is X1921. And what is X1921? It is -0.97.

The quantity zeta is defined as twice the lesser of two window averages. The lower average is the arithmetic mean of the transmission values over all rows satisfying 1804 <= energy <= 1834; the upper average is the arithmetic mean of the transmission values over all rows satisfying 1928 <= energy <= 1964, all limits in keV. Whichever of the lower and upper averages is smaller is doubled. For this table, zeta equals 5.8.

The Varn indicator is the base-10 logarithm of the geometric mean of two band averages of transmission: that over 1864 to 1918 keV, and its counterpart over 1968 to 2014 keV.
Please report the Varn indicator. 0.472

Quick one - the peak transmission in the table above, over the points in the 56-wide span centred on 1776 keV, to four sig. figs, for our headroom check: 2.698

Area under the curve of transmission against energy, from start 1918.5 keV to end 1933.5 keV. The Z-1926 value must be 42.9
